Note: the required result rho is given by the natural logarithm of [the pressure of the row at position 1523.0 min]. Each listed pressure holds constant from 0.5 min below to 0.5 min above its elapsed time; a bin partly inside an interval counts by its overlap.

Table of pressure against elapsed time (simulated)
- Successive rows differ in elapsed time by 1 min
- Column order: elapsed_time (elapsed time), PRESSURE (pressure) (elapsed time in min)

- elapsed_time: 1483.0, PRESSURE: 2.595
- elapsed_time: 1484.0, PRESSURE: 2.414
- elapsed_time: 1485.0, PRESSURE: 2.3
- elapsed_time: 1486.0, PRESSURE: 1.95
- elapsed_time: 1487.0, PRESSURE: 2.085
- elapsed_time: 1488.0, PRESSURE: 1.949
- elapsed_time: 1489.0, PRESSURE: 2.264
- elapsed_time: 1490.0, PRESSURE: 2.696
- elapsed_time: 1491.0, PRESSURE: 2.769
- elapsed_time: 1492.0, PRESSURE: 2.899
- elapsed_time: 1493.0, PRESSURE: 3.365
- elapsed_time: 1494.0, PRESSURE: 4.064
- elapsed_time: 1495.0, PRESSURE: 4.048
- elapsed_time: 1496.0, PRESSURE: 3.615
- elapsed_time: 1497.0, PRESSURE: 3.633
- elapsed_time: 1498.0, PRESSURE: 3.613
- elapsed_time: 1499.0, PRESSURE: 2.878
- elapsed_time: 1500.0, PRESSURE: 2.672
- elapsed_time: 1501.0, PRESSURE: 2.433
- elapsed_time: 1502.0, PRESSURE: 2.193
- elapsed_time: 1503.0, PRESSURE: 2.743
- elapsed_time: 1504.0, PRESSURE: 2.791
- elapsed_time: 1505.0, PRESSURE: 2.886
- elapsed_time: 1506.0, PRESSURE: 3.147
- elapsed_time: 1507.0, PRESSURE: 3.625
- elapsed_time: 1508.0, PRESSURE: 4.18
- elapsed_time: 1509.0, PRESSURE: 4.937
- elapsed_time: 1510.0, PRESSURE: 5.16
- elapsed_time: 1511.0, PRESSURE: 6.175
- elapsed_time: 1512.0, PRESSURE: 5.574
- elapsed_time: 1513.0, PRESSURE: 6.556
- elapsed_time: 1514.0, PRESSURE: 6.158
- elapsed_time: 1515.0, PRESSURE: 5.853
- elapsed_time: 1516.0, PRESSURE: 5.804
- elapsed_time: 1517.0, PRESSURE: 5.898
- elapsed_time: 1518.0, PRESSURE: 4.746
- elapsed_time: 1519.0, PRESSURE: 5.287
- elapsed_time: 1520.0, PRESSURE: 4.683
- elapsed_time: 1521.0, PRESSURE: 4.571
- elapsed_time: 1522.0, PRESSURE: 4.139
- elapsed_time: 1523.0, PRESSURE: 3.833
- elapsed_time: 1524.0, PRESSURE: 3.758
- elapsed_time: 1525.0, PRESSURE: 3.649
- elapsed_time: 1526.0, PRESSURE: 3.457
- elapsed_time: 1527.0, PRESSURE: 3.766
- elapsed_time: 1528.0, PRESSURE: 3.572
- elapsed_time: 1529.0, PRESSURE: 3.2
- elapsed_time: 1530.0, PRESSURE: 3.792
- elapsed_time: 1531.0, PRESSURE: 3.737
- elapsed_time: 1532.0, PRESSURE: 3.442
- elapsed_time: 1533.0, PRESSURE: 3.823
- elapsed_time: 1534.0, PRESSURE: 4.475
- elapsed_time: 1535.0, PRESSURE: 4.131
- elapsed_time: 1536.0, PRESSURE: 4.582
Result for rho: 1.34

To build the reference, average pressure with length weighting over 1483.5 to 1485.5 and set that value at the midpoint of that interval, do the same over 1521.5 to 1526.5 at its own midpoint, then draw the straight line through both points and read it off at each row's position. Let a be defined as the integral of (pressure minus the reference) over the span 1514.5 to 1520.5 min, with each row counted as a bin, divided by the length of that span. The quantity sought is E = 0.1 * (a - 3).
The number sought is -0.12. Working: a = 1.8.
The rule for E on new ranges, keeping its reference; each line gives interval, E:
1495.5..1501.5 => -0.27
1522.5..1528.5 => -0.31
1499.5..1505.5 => -0.34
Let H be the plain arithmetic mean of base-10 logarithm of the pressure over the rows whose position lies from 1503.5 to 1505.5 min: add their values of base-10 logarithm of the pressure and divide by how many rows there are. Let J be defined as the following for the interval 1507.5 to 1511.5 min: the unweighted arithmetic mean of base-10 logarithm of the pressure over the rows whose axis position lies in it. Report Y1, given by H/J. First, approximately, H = 0.45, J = 0.70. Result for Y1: 0.64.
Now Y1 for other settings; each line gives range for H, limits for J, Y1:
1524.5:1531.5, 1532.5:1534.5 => 0.90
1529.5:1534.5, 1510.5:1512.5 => 0.76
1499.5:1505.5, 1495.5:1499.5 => 0.78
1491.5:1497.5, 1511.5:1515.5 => 0.71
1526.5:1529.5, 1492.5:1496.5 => 0.95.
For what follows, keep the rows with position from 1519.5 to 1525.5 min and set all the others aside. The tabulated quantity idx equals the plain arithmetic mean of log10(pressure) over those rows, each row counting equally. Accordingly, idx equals 0.61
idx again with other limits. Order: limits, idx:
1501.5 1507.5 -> 0.46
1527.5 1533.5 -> 0.55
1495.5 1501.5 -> 0.49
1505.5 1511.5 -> 0.65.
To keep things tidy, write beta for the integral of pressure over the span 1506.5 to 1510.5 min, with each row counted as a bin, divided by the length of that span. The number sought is 4.5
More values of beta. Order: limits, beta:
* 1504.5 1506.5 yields 3.0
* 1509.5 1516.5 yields 5.9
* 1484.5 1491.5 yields 2.3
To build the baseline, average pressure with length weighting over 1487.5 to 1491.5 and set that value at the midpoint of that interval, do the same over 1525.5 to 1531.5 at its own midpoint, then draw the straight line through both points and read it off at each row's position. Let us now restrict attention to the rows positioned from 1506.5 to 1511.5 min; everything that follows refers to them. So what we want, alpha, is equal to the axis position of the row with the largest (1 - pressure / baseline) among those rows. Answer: 1507.0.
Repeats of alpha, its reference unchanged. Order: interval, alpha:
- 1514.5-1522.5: 1522.0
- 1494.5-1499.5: 1499.0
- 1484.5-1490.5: 1488.0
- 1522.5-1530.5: 1529.0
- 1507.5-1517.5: 1508.0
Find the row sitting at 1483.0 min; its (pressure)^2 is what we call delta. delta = 6.7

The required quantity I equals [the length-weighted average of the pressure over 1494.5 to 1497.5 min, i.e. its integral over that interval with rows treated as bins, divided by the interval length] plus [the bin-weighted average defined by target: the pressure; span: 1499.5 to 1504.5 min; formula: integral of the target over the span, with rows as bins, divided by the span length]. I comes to 6.3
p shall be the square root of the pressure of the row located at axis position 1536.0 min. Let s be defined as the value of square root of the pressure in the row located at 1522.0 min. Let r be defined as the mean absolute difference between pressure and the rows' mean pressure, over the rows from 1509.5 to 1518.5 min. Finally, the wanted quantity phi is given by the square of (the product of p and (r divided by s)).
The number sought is 0.18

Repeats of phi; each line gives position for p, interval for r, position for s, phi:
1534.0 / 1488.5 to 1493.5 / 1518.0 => 0.07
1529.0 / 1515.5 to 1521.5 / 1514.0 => 0.13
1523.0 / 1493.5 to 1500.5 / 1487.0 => 0.32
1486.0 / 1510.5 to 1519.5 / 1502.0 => 0.13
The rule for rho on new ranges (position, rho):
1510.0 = 1.64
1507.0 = 1.29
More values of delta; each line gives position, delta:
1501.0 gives 5.9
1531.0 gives 14.0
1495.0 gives 16.4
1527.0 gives 14.2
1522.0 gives 17.1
